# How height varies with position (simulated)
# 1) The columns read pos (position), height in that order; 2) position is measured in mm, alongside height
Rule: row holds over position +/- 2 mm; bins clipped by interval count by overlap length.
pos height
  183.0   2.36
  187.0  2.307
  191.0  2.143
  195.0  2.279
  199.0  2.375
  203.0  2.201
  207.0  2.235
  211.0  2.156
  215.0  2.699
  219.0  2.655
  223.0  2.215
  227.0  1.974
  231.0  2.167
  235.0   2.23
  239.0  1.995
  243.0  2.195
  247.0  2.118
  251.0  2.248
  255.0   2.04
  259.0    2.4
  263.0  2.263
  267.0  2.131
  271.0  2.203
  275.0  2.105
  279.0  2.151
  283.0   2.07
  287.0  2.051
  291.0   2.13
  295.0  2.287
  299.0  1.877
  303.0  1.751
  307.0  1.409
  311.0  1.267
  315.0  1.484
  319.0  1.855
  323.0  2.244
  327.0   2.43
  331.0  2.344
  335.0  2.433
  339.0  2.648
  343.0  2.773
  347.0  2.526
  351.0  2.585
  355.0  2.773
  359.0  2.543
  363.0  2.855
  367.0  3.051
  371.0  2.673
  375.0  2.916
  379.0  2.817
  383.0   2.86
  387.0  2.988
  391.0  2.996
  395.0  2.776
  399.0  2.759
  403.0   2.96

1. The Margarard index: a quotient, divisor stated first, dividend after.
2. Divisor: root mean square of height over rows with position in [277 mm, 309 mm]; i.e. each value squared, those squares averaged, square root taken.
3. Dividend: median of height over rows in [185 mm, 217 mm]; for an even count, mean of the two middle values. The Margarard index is 1.1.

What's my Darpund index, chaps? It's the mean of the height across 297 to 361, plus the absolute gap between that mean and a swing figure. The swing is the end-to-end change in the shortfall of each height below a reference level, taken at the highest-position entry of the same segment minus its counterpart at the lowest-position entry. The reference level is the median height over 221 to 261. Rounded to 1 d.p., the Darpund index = 5.0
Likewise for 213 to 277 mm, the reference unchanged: 3.9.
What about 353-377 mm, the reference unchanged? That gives 5.7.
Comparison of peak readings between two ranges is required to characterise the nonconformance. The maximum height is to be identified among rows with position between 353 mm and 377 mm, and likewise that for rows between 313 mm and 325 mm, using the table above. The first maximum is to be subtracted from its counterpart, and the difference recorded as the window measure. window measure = -0.8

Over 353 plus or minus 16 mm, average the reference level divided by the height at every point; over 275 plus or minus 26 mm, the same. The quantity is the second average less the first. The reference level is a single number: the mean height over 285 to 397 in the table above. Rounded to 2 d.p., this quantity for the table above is 0.23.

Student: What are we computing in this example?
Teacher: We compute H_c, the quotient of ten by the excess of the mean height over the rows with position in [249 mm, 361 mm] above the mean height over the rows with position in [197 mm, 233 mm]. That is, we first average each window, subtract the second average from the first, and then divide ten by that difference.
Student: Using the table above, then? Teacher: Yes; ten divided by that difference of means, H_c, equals -85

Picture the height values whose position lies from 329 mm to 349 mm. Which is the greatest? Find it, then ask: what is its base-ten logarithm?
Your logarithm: 0.443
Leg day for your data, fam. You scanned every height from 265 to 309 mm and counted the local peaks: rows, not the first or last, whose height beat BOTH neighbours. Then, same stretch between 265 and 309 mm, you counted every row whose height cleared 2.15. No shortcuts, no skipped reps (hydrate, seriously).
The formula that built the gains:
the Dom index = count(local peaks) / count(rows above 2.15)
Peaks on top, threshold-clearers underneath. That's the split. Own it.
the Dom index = 1.0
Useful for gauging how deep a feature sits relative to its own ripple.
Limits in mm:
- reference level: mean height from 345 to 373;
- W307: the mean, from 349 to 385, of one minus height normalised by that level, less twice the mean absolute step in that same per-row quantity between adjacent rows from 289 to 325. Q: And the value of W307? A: -0.22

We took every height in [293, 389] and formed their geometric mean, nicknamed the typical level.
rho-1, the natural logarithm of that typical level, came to 0.845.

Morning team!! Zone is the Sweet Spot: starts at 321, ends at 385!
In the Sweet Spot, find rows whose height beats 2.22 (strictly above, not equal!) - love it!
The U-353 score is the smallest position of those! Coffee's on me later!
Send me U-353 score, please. 323.0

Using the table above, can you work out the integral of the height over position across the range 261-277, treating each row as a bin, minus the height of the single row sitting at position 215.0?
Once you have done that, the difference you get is 32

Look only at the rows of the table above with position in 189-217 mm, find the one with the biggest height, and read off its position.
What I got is 215.0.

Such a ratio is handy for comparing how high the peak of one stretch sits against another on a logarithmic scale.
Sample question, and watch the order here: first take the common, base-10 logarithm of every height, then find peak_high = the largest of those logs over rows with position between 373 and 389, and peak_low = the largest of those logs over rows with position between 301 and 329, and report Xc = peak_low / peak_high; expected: 0.81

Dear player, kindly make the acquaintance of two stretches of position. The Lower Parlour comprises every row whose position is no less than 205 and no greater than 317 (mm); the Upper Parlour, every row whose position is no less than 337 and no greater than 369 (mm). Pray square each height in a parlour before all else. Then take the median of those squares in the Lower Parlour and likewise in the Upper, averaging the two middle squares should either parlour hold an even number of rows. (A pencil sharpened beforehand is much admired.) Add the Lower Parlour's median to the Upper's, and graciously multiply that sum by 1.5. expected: 18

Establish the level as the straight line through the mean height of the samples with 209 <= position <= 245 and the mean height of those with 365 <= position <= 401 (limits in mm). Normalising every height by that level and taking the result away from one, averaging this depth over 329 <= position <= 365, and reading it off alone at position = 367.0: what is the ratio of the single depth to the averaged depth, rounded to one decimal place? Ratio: -2.0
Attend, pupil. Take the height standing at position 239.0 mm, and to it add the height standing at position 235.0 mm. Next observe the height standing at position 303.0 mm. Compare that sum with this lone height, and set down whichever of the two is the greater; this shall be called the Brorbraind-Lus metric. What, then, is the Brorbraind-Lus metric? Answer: 4.2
